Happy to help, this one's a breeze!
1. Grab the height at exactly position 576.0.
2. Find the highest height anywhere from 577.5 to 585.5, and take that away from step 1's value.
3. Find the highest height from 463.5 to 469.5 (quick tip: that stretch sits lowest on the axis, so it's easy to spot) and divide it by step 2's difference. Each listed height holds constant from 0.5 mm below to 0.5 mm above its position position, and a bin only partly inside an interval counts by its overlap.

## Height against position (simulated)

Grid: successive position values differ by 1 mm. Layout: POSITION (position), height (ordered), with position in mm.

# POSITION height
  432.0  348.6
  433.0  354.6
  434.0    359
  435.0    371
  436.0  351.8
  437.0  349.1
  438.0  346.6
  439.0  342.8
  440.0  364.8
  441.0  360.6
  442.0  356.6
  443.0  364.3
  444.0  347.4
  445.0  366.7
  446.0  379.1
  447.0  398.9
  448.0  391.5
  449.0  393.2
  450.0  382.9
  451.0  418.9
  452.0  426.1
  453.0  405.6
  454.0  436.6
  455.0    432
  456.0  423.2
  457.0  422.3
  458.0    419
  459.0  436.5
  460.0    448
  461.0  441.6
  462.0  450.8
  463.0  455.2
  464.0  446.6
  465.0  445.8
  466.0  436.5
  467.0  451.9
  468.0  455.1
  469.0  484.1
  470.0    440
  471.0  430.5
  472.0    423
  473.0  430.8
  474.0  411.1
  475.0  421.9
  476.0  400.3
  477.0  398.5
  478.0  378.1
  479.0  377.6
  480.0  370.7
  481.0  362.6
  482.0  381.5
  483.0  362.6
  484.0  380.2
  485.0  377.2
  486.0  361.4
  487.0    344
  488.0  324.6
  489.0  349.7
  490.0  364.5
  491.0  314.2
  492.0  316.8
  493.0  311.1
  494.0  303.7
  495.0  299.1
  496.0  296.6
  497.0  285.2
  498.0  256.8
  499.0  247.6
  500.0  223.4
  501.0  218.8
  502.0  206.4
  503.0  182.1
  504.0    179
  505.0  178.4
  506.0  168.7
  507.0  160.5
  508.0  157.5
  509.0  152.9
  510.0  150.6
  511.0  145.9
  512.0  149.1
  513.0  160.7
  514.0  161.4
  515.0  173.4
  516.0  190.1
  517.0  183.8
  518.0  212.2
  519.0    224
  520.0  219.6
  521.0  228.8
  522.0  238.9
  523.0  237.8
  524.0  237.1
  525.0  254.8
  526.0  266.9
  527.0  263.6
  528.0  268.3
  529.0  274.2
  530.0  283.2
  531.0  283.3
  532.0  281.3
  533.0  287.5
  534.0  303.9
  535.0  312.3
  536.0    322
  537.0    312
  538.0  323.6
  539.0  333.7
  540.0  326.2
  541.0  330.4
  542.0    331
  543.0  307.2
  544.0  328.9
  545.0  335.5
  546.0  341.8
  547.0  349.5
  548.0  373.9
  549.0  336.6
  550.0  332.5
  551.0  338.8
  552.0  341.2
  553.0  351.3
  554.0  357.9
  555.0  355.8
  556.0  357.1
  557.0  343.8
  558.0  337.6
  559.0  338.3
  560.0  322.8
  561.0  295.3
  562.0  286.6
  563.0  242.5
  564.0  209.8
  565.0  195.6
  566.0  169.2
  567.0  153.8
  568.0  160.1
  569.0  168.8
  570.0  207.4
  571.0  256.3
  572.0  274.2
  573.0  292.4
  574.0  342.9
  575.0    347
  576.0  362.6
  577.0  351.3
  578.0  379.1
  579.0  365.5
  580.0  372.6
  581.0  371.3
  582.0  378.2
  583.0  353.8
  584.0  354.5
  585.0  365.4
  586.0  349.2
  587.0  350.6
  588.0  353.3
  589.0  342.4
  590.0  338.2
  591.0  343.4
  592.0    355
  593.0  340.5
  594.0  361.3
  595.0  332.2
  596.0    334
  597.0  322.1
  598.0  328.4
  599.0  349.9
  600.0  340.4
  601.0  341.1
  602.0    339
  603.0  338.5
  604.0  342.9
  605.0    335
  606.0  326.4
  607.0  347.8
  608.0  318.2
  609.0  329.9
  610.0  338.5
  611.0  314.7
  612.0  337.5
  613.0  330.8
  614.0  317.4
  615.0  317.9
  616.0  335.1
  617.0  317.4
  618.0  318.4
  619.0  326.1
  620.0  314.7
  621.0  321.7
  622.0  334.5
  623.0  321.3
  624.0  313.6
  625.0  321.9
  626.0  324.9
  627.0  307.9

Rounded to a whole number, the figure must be -29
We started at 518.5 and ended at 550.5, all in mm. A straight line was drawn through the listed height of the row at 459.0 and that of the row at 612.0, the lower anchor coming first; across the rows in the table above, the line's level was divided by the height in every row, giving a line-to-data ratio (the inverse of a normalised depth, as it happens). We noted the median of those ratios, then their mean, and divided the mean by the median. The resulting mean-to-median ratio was 1.07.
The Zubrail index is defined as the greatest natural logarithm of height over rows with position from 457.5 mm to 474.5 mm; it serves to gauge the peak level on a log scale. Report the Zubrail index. 6.18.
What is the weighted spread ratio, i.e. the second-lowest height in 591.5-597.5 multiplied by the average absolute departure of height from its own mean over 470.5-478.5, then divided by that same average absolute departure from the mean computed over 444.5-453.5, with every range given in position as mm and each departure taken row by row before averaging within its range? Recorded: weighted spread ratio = 335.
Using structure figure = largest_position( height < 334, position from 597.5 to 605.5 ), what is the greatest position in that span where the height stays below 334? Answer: 598.0 mm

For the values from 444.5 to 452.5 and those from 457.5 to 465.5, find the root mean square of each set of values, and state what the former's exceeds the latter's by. -48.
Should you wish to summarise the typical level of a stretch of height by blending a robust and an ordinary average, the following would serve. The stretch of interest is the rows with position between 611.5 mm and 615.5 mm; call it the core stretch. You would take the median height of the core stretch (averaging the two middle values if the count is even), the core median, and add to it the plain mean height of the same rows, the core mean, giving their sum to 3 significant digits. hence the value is 650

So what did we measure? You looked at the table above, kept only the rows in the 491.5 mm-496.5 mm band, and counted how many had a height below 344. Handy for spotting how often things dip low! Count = 5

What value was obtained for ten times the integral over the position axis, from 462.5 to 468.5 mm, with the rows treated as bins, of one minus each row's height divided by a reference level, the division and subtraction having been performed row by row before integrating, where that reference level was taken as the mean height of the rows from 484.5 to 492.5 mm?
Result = -18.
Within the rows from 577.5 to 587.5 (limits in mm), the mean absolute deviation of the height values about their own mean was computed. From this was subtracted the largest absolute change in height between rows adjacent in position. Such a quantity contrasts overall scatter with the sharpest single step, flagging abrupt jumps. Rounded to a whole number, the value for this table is -15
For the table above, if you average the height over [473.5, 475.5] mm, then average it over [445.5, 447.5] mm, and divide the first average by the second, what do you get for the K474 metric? 1.1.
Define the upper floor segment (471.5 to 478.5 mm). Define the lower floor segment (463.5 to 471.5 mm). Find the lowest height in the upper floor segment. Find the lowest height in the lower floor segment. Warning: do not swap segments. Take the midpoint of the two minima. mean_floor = 404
